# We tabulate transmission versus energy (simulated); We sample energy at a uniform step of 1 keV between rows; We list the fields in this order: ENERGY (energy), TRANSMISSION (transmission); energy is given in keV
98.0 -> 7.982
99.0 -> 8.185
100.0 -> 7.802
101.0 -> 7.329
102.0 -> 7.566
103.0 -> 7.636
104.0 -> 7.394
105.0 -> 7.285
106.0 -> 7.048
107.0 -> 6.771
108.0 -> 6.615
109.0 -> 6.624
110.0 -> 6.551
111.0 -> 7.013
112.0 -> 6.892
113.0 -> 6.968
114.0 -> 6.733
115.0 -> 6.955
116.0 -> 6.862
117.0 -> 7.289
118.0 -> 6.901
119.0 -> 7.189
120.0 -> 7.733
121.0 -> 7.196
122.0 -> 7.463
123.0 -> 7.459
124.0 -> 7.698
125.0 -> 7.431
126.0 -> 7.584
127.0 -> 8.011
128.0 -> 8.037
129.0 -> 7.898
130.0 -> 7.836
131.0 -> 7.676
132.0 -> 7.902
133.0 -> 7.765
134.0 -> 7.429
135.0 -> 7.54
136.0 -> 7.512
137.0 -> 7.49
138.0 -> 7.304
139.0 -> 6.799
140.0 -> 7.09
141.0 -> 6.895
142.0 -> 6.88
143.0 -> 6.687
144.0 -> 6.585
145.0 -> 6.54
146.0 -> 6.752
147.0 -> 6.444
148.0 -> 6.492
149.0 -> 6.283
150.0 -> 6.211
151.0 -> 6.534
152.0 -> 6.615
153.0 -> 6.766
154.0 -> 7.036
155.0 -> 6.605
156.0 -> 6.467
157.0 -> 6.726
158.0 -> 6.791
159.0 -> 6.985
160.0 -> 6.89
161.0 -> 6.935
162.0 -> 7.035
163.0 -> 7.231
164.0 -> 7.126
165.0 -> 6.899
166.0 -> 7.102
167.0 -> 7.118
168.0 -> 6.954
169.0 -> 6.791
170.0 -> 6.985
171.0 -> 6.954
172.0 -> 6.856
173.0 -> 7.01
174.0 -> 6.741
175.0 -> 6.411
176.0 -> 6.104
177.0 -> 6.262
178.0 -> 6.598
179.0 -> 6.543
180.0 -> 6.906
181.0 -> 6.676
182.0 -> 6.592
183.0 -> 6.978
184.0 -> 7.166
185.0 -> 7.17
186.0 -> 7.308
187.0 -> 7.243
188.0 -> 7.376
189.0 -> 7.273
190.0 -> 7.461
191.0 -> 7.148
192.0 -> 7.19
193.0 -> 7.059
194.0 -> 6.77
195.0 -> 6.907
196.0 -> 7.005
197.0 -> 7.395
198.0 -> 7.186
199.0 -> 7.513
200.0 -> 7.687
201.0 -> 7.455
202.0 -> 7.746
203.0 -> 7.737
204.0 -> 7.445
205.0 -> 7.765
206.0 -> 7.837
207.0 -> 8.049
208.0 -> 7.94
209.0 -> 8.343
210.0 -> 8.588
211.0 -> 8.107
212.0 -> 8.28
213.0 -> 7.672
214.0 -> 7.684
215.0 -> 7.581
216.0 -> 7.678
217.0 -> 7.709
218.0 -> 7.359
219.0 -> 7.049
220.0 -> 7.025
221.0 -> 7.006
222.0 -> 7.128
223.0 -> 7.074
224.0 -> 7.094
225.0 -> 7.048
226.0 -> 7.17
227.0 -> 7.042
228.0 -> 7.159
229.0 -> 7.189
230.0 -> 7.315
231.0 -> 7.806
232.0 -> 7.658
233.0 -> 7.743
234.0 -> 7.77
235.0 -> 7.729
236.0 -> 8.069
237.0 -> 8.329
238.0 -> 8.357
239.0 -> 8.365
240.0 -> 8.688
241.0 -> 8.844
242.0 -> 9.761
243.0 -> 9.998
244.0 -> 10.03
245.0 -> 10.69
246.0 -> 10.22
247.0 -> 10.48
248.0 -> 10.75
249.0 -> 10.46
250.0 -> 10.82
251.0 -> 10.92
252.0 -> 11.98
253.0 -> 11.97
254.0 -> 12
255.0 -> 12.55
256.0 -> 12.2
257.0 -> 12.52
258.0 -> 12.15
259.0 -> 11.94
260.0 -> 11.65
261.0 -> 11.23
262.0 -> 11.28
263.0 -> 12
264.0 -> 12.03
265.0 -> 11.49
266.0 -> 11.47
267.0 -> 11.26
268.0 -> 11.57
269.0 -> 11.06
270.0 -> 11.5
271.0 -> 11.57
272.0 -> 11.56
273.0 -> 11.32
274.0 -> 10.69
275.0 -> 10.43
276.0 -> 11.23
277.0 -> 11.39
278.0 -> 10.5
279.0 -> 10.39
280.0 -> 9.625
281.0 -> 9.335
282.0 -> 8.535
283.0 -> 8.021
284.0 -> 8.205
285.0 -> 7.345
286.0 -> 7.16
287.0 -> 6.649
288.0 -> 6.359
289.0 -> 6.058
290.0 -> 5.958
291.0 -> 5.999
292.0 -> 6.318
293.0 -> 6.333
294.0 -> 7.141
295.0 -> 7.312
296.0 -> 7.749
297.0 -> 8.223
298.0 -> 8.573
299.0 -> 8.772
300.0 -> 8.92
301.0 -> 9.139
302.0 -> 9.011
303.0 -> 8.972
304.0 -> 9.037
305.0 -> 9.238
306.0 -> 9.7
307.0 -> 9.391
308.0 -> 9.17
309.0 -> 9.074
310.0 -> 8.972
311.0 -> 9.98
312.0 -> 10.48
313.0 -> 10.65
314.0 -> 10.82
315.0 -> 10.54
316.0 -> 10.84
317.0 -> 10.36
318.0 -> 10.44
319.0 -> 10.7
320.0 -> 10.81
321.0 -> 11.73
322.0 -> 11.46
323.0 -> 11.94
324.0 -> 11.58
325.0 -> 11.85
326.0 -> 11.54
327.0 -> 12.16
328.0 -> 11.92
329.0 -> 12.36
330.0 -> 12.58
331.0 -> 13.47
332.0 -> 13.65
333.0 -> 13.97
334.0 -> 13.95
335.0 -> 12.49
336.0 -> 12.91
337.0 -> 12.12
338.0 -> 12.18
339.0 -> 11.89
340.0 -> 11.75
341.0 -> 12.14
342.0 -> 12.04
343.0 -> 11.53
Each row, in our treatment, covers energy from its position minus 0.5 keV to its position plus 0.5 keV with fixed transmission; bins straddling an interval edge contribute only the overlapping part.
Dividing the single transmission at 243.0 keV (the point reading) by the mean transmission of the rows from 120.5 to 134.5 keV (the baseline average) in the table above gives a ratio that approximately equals 1.3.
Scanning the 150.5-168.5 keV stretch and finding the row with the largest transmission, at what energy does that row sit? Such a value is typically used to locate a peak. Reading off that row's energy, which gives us 163.0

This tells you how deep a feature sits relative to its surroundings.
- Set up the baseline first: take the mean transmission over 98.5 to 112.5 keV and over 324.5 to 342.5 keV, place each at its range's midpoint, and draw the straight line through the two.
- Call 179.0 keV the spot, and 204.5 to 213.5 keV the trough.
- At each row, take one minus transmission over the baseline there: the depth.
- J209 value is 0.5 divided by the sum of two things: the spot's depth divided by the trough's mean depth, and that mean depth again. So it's 0.3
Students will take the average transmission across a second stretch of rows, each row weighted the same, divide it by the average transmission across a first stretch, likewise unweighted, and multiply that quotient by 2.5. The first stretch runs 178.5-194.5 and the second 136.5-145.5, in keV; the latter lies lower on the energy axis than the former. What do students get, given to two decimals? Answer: 2.45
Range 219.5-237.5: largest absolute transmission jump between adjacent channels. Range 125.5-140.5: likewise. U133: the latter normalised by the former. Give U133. 1.0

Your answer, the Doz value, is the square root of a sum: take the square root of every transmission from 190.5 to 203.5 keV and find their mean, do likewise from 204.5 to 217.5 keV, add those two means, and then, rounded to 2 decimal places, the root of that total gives 2.35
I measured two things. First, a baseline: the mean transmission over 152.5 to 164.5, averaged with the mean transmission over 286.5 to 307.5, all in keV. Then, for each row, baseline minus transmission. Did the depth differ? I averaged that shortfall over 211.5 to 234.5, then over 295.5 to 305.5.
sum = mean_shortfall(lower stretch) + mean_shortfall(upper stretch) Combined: -1.4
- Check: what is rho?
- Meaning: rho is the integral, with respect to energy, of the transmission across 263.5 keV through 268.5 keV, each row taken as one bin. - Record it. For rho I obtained 58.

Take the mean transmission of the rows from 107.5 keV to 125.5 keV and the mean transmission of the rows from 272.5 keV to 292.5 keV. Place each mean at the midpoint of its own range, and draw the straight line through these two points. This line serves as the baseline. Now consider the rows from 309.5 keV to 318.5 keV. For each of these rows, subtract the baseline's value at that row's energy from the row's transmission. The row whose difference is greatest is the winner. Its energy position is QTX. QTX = 316.0 keV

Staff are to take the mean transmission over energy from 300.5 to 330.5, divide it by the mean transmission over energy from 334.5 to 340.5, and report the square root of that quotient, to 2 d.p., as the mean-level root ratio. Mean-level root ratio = 0.93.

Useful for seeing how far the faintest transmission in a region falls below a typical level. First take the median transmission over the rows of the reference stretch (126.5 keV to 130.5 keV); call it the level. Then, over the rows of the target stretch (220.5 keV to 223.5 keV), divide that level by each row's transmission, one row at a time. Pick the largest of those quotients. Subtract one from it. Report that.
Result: 0.14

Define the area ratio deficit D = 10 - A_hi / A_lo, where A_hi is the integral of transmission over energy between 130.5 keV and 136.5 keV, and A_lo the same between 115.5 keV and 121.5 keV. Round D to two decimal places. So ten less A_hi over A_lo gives 8.94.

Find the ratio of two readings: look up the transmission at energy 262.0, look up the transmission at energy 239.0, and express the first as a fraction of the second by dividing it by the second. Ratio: 1.35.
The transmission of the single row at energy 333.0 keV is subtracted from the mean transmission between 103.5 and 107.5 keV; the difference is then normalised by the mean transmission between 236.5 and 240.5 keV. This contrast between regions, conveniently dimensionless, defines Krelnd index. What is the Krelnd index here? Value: -0.81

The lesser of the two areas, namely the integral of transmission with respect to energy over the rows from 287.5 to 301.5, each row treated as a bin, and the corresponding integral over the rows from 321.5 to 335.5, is 102.9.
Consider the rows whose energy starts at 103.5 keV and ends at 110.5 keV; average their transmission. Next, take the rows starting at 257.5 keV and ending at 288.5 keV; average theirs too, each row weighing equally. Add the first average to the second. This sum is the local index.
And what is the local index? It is 17.3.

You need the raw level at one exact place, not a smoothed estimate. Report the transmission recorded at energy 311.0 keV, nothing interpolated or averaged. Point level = 9.98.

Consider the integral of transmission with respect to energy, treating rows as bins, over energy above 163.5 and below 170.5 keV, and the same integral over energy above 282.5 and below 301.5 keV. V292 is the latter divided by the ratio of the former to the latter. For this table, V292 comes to 402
